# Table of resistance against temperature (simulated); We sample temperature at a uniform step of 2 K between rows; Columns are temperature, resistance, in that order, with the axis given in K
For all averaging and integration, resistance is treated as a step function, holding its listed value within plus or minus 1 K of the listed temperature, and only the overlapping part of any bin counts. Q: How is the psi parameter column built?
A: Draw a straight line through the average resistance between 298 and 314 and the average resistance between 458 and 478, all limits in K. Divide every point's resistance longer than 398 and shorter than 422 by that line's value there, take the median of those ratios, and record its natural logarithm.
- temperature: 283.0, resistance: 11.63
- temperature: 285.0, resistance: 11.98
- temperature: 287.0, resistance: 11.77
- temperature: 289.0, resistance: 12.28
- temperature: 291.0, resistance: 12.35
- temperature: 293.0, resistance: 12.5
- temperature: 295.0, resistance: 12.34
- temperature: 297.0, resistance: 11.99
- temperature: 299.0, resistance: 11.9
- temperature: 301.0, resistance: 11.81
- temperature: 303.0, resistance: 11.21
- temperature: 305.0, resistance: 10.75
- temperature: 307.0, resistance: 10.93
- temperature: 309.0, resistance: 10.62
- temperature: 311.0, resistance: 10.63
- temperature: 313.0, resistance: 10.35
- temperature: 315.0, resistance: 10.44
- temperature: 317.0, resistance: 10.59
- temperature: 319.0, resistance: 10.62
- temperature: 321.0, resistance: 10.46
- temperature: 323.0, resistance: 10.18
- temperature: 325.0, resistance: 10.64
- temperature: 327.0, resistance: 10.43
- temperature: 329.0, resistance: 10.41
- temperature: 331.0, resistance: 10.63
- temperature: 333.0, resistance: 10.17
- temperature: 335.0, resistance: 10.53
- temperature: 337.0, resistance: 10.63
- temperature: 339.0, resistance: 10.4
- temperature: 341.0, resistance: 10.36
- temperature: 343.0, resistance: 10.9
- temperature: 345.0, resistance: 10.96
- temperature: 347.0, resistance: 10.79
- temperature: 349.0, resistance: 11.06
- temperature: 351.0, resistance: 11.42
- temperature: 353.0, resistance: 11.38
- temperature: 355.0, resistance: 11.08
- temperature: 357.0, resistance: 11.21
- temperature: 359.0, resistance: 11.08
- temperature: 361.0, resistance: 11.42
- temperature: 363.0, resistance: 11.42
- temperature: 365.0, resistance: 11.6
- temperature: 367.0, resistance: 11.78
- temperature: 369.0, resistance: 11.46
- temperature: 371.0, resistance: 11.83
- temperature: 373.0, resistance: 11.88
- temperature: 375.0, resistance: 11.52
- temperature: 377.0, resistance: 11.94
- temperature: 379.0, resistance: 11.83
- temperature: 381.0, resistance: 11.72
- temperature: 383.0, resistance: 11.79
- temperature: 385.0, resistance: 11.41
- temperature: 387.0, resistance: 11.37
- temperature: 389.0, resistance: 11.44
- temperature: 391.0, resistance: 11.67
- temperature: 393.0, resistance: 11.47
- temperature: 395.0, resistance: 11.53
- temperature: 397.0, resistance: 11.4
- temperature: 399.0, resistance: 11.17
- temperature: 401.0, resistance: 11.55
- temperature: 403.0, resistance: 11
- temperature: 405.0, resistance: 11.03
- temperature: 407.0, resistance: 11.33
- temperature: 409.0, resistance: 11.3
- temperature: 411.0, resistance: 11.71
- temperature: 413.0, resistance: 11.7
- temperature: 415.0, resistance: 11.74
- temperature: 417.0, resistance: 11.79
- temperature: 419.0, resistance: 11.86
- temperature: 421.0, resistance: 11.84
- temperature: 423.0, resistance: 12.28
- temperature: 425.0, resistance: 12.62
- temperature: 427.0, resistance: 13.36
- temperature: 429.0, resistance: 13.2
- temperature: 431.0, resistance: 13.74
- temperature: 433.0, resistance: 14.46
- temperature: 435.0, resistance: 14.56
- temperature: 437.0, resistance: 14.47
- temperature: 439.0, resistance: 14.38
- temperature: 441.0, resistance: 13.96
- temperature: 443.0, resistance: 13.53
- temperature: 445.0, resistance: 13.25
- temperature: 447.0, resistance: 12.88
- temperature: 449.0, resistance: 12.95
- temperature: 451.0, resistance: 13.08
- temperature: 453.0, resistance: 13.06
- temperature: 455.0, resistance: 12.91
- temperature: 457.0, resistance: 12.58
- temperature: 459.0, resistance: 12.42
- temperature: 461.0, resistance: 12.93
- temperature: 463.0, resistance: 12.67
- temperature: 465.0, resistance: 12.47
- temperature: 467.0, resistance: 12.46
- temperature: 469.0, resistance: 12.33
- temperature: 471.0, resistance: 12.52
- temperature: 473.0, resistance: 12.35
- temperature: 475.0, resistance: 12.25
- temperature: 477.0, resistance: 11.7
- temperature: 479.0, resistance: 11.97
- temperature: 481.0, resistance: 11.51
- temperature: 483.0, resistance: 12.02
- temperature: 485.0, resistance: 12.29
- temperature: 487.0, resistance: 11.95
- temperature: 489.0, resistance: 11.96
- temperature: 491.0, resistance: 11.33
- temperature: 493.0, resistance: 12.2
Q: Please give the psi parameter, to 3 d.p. -0.022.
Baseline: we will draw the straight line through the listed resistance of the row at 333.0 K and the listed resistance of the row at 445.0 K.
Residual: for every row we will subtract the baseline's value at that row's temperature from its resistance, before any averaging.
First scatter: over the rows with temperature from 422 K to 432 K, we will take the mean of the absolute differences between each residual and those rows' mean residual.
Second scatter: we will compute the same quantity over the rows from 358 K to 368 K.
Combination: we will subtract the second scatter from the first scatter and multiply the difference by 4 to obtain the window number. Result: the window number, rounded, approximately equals 1.1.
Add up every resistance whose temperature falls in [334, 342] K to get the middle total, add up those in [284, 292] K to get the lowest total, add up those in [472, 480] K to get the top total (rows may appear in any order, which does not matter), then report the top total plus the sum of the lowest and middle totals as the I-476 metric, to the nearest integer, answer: 139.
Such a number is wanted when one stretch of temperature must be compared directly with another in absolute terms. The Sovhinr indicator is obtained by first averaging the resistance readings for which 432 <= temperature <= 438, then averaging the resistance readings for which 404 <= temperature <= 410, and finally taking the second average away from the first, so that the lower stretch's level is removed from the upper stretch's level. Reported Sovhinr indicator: 3.3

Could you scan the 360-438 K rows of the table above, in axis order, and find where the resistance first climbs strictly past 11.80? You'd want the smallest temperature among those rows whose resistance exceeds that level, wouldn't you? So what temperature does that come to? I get 371.0 K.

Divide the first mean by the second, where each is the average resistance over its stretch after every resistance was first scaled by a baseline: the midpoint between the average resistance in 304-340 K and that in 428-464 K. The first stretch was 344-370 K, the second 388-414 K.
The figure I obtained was 0.99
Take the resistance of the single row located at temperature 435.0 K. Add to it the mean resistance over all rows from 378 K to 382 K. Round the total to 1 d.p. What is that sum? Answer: 26.3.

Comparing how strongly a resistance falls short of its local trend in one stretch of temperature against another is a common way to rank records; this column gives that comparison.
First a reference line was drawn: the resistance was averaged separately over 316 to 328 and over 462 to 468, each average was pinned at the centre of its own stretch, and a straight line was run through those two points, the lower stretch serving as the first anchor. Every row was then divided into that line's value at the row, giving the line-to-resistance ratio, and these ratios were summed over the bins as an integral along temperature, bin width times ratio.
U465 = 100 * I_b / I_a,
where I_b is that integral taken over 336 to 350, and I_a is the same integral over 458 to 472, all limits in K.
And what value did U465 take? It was 101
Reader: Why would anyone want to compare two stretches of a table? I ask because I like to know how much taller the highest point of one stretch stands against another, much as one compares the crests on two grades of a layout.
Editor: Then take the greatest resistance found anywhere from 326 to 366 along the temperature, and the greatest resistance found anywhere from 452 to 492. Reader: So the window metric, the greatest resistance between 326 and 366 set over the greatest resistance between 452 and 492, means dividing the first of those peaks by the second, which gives 0.89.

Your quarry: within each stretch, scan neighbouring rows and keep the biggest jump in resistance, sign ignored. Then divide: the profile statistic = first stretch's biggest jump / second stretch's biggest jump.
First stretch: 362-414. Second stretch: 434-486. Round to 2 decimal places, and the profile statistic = 1.00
